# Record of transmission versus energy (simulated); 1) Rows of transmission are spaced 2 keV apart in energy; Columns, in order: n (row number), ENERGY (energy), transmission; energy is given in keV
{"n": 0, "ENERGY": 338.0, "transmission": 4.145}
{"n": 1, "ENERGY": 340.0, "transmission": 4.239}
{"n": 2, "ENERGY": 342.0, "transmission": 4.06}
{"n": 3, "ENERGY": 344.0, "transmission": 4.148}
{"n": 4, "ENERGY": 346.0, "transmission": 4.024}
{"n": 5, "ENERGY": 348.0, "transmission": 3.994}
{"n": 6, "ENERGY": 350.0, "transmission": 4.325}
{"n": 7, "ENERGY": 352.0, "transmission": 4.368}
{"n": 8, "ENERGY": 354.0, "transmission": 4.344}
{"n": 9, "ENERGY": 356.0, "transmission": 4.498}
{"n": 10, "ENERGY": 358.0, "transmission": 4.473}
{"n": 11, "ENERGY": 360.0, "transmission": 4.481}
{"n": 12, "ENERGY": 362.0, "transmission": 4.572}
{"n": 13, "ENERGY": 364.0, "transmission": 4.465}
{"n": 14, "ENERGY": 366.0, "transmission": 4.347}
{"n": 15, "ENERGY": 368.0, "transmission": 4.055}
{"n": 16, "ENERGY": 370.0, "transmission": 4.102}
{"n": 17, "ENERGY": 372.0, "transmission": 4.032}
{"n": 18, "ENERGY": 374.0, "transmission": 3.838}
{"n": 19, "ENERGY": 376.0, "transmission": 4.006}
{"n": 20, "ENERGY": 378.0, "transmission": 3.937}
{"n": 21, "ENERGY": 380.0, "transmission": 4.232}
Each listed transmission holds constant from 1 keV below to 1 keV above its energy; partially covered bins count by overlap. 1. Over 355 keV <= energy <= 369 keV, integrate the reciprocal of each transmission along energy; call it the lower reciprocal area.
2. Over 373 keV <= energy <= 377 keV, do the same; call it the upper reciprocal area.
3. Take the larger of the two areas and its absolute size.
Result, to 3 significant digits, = 3.18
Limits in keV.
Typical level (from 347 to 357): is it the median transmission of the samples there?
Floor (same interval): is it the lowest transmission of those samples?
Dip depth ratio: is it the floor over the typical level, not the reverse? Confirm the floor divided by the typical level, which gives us 0.919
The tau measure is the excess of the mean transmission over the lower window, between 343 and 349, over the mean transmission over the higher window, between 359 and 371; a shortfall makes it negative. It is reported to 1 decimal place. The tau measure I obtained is -0.3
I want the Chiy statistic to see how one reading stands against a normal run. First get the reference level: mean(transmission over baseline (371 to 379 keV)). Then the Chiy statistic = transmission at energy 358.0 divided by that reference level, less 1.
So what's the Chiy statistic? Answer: 0.13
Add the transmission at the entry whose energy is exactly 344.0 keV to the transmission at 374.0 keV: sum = 7.99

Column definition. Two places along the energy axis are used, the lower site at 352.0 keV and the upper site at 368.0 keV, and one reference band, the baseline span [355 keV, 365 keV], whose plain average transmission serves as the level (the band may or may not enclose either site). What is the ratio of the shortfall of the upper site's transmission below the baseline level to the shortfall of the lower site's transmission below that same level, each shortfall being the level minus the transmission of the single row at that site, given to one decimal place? 3.4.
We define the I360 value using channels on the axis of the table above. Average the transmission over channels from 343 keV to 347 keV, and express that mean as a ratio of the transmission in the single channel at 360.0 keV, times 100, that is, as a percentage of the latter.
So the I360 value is 91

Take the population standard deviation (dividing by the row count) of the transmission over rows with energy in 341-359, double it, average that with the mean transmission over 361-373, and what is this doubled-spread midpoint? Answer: 2.31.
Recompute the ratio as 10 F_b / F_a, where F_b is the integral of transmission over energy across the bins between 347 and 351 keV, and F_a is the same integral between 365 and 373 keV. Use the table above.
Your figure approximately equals 5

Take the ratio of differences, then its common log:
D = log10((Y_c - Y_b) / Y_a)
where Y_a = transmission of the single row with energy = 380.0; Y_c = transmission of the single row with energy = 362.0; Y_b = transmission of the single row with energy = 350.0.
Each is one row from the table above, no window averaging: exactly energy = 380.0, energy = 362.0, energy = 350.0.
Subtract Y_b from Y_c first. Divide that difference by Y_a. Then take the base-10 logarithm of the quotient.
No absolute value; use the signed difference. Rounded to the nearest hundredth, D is -1.23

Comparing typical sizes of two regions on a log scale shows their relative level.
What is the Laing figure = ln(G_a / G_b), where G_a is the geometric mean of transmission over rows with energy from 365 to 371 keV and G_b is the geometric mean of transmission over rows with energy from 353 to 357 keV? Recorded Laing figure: -0.06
